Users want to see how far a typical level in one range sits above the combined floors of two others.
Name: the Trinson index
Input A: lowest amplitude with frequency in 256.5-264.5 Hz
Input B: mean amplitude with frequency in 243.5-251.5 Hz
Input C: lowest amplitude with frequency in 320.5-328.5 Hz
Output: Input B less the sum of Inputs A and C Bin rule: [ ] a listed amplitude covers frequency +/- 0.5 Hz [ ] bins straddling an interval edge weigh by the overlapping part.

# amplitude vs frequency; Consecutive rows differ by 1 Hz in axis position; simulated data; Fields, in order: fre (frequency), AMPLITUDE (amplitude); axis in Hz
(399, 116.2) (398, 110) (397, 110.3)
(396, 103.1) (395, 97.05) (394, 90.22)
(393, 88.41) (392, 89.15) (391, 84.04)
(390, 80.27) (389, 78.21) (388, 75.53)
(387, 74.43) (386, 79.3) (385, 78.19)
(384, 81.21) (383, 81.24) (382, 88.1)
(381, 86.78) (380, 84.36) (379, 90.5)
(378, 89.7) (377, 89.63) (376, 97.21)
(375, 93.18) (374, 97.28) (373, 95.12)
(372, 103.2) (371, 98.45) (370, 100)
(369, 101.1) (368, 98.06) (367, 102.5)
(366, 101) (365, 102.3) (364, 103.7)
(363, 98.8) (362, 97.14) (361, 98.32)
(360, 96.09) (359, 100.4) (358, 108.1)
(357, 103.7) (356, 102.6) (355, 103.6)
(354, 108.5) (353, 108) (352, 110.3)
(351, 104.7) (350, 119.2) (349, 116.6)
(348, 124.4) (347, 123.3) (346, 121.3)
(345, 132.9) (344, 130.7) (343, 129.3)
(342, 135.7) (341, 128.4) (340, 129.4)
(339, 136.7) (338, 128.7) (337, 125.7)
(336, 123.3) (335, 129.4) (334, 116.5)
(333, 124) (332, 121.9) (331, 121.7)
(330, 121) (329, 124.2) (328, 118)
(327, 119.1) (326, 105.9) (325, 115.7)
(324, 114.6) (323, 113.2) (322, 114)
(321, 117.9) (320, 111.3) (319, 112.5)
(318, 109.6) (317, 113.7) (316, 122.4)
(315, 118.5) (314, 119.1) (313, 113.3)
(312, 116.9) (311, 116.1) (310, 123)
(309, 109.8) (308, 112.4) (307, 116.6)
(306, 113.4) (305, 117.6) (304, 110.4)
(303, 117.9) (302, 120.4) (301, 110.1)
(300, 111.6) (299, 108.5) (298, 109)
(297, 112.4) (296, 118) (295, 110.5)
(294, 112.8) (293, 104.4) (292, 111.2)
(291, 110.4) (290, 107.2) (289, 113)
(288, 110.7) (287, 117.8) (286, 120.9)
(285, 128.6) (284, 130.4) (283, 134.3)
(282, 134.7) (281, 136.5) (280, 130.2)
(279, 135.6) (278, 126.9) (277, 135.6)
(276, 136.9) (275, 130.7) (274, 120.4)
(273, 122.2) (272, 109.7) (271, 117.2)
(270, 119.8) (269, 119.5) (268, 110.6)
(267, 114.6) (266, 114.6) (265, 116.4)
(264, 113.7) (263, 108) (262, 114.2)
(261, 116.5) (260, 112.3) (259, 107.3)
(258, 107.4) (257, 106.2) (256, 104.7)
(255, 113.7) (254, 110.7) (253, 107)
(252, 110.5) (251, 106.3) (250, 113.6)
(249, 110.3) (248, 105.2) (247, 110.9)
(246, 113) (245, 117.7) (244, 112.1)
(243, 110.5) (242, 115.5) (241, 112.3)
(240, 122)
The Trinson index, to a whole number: -101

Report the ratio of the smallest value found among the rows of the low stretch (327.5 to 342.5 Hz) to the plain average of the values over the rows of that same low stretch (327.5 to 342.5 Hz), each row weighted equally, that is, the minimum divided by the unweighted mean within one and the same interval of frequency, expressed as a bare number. 0.927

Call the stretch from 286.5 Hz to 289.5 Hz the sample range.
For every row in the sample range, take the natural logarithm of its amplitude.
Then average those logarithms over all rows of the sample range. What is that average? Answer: 4.73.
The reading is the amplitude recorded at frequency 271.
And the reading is 117.2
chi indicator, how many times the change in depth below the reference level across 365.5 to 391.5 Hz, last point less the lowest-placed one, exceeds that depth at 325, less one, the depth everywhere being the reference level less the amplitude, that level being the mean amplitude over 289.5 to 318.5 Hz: -9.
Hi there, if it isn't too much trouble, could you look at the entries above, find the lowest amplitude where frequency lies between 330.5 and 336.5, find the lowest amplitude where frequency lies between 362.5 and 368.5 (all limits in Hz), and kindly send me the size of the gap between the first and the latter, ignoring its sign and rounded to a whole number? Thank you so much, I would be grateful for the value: 18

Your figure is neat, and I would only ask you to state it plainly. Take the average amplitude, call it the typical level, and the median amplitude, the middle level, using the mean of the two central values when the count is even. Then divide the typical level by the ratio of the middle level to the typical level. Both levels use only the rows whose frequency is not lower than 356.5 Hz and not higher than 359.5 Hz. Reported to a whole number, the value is 104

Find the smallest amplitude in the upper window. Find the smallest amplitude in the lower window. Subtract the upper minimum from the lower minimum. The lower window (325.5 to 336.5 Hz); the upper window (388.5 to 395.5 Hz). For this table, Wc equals 28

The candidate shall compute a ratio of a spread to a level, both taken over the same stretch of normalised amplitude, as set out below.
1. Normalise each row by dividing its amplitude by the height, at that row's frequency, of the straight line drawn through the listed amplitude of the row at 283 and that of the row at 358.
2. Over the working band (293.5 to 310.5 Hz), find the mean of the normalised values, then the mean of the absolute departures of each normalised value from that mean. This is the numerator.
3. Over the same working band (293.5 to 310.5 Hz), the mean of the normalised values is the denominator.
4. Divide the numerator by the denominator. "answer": 0.037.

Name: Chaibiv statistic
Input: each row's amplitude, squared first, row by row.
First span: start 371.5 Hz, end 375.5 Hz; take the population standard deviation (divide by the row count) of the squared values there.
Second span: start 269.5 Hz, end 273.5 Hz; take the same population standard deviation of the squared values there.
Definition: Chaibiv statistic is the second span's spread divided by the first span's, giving 1.47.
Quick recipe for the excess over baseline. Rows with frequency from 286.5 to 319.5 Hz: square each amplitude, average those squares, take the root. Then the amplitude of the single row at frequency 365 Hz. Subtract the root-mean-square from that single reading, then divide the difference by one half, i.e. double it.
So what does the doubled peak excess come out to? -23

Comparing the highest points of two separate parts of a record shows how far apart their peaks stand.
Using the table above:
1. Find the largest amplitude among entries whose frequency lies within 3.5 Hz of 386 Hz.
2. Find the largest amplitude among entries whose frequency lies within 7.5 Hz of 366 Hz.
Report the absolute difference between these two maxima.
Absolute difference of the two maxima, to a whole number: 22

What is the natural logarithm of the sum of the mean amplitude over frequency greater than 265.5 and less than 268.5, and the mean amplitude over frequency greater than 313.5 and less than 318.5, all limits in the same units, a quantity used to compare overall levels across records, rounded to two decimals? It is 5.44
